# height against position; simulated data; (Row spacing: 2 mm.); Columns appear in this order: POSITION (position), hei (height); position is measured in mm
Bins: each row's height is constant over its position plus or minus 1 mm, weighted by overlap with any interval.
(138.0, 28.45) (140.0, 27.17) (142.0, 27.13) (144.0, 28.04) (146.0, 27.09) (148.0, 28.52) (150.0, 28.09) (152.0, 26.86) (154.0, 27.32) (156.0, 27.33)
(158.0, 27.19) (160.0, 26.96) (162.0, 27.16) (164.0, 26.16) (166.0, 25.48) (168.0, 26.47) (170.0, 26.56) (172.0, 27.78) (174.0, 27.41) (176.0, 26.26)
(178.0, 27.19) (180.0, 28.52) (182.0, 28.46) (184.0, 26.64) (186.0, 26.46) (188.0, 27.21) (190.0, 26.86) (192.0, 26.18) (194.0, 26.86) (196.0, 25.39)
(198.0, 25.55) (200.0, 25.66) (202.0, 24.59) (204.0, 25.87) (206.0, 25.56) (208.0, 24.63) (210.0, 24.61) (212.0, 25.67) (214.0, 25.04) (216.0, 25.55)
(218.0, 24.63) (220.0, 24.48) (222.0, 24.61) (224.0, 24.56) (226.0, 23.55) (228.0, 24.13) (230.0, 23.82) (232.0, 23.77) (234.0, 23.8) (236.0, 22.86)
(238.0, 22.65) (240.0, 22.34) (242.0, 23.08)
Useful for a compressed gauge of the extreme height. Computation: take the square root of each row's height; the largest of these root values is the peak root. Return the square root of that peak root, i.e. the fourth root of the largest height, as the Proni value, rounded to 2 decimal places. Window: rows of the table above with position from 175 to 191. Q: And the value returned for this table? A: 2.31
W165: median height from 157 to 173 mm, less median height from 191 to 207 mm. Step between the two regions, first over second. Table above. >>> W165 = 1.15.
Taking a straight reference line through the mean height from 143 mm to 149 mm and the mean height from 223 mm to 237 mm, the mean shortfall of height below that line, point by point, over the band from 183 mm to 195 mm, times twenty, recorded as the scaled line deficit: -18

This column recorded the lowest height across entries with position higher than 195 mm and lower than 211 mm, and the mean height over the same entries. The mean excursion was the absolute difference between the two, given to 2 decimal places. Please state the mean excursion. 0.64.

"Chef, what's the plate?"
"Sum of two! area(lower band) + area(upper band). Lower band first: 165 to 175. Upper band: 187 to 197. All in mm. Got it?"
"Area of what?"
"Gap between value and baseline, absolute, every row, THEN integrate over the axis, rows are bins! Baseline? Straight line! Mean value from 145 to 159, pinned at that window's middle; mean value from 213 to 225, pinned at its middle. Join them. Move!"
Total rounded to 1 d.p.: 15.3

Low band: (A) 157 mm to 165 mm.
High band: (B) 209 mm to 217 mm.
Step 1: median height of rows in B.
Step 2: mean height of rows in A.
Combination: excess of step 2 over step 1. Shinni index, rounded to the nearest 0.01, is 1.57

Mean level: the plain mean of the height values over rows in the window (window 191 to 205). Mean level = 25.7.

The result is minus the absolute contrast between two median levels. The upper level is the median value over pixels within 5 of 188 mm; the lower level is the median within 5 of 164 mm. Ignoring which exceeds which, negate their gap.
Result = -0.2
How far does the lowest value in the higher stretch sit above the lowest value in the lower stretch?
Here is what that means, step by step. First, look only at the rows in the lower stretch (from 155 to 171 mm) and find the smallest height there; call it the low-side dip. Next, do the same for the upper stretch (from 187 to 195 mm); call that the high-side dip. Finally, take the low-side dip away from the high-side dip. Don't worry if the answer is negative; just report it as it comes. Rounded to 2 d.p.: 0.70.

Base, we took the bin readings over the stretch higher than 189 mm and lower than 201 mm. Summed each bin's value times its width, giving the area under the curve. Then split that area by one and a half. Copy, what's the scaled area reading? 209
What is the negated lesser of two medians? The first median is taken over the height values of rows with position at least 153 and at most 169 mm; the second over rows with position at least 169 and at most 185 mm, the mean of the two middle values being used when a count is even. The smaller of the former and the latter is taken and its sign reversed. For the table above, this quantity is -27.1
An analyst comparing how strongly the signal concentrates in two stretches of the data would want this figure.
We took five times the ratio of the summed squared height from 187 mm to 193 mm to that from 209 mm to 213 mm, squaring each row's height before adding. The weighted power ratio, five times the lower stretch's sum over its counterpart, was 8.5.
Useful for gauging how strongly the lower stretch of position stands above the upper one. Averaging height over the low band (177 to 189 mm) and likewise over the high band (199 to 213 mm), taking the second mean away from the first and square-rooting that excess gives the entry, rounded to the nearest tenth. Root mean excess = 1.5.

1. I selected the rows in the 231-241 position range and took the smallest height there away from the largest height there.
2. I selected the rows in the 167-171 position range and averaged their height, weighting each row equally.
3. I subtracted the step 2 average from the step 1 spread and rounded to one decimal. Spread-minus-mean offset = -25.1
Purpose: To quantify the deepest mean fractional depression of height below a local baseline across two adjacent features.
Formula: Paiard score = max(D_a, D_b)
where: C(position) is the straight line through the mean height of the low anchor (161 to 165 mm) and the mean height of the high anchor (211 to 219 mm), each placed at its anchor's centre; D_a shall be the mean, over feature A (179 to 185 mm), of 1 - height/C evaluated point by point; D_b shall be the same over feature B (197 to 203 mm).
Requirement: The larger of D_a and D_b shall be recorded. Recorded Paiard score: 0.014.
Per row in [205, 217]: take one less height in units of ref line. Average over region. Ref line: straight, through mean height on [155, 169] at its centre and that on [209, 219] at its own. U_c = 0.00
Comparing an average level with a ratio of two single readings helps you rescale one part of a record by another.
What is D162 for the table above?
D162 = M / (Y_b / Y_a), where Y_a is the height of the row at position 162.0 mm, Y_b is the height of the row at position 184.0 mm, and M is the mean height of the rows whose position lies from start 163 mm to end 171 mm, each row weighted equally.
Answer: 27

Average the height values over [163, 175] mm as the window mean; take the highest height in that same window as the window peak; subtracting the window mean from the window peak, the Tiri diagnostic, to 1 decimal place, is 1.1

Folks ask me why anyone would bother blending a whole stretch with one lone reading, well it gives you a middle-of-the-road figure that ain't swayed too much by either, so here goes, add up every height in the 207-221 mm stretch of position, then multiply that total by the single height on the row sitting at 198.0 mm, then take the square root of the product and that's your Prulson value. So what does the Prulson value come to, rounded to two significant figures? 67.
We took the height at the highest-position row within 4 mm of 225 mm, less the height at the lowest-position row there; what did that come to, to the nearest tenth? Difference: -0.5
